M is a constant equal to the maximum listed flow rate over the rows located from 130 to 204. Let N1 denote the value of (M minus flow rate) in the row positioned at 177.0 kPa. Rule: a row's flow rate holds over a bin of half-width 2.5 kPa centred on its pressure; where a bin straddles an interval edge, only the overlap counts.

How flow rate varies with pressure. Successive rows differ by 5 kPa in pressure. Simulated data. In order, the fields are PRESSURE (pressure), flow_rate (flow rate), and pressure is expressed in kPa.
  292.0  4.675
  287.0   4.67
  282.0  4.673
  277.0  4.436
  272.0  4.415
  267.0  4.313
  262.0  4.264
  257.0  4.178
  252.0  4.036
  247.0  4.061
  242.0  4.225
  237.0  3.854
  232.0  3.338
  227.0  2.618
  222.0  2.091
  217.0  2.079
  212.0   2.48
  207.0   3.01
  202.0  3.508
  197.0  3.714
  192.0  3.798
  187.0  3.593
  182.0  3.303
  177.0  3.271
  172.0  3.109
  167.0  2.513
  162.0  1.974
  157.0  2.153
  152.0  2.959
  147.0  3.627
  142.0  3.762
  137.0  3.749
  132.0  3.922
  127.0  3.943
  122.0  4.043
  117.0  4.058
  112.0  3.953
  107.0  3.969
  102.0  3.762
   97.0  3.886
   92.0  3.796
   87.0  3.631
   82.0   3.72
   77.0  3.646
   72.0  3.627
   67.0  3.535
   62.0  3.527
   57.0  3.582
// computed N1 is 0.7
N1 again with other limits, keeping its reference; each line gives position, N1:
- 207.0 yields 0.9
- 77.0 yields 0.3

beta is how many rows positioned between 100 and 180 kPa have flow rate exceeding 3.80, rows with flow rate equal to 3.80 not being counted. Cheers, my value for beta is 6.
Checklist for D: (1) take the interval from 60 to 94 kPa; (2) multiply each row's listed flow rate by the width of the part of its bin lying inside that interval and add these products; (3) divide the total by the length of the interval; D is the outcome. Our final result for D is 3.6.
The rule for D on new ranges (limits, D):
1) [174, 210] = 3.4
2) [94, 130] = 3.9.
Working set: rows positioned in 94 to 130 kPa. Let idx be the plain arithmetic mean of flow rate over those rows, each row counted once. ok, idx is 3.9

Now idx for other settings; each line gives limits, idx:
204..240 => 2.8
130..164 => 3.2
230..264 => 4.0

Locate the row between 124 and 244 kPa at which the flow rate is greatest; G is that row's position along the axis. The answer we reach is 242.0 kPa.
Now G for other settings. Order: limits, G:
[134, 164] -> 142.0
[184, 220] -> 192.0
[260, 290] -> 282.0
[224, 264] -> 262.0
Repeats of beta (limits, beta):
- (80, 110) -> 2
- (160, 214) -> 0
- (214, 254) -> 4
